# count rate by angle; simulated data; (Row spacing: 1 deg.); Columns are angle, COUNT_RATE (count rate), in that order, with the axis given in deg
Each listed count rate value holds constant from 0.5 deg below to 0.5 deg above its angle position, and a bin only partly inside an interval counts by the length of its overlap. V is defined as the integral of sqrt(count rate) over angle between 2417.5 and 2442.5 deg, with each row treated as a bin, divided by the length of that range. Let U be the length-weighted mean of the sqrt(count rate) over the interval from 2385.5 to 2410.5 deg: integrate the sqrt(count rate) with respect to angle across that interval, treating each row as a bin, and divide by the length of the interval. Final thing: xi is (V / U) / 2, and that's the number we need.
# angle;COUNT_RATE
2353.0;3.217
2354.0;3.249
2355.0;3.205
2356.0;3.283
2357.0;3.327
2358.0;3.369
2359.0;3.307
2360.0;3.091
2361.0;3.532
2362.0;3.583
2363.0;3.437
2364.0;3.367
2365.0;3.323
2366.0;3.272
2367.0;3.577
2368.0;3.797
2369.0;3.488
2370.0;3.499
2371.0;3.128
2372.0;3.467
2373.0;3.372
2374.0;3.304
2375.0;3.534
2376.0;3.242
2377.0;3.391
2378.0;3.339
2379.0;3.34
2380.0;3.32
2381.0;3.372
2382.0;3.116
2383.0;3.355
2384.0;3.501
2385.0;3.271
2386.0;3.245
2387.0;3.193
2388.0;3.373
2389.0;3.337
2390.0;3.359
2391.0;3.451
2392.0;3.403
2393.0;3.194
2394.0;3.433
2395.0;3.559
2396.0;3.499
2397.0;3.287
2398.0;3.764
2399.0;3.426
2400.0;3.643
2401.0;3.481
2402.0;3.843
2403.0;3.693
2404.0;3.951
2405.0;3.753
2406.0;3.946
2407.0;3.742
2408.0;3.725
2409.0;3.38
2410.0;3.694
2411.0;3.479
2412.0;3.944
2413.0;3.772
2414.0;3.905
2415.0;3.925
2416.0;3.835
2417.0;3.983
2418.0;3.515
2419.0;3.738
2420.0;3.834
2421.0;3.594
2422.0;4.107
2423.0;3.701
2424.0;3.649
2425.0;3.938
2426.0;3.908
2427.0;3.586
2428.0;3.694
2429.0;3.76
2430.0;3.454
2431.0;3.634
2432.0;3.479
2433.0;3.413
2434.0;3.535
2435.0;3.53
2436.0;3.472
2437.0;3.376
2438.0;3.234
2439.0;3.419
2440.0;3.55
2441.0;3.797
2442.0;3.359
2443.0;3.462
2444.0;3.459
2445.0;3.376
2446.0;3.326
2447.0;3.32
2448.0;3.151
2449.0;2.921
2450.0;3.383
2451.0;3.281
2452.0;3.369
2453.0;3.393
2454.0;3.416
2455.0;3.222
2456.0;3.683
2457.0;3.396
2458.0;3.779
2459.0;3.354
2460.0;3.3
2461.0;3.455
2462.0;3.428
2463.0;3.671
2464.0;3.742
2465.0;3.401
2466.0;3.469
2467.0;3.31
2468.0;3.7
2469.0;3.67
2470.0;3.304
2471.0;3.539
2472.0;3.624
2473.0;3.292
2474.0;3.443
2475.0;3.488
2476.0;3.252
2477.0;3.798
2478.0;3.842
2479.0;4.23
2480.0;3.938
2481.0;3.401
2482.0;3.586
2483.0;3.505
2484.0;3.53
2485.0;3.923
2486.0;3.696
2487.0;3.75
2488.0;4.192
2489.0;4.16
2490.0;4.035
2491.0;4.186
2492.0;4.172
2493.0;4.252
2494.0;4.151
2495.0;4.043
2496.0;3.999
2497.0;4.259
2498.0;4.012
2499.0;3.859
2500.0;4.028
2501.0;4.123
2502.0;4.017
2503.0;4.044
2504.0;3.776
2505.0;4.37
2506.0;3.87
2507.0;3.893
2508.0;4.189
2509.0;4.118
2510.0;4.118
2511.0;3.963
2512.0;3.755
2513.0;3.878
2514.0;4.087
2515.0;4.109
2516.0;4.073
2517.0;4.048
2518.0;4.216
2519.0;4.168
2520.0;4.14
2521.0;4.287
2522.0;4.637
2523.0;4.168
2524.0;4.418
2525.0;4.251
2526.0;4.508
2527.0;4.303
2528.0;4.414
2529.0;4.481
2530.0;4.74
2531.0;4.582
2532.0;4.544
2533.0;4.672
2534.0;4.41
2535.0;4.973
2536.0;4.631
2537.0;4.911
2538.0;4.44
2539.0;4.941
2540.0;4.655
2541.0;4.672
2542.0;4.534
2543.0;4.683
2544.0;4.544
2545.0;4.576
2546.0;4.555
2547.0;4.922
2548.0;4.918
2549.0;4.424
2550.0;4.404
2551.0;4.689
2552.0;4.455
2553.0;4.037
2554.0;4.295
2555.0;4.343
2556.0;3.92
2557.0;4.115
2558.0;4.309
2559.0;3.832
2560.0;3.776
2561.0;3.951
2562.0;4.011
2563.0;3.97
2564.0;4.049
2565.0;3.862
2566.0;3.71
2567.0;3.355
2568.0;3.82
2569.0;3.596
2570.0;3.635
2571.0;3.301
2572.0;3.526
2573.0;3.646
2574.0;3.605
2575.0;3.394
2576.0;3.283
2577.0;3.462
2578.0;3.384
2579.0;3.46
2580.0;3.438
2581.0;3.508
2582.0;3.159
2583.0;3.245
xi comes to 0.505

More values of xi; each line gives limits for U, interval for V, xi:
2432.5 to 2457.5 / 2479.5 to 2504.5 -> 0.539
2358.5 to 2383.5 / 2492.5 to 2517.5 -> 0.547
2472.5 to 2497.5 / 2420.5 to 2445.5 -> 0.483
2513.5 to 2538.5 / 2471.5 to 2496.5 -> 0.465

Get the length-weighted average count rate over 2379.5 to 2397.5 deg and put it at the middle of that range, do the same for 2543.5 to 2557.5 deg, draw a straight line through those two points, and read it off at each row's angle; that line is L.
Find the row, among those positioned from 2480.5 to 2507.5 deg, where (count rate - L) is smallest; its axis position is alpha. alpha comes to 2481.0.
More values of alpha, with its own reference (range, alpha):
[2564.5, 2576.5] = 2576.0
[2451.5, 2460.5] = 2455.0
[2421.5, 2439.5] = 2438.0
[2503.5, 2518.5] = 2512.0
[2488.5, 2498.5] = 2498.0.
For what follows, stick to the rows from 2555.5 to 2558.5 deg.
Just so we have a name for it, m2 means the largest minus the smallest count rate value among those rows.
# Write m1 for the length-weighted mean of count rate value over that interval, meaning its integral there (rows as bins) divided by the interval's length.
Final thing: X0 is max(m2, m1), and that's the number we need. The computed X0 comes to 4.11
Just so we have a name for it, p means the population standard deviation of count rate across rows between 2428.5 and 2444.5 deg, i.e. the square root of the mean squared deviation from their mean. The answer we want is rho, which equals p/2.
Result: 0.07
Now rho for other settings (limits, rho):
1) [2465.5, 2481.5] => 0.13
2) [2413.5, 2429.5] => 0.08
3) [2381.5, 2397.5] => 0.06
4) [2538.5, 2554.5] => 0.12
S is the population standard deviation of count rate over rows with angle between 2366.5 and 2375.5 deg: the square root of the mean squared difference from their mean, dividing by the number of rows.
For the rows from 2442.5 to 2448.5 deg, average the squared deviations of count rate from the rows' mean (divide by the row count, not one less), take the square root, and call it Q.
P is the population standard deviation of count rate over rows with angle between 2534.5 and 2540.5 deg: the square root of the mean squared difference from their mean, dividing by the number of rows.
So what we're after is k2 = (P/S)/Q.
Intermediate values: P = 0.196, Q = 0.11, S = 0.18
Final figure 10.6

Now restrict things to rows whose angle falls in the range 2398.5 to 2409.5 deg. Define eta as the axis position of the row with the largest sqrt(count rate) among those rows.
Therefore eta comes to 2404.0 deg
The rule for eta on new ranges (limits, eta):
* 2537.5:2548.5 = 2539.0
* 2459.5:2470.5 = 2464.0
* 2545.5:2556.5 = 2547.0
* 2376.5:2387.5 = 2384.0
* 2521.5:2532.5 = 2530.0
